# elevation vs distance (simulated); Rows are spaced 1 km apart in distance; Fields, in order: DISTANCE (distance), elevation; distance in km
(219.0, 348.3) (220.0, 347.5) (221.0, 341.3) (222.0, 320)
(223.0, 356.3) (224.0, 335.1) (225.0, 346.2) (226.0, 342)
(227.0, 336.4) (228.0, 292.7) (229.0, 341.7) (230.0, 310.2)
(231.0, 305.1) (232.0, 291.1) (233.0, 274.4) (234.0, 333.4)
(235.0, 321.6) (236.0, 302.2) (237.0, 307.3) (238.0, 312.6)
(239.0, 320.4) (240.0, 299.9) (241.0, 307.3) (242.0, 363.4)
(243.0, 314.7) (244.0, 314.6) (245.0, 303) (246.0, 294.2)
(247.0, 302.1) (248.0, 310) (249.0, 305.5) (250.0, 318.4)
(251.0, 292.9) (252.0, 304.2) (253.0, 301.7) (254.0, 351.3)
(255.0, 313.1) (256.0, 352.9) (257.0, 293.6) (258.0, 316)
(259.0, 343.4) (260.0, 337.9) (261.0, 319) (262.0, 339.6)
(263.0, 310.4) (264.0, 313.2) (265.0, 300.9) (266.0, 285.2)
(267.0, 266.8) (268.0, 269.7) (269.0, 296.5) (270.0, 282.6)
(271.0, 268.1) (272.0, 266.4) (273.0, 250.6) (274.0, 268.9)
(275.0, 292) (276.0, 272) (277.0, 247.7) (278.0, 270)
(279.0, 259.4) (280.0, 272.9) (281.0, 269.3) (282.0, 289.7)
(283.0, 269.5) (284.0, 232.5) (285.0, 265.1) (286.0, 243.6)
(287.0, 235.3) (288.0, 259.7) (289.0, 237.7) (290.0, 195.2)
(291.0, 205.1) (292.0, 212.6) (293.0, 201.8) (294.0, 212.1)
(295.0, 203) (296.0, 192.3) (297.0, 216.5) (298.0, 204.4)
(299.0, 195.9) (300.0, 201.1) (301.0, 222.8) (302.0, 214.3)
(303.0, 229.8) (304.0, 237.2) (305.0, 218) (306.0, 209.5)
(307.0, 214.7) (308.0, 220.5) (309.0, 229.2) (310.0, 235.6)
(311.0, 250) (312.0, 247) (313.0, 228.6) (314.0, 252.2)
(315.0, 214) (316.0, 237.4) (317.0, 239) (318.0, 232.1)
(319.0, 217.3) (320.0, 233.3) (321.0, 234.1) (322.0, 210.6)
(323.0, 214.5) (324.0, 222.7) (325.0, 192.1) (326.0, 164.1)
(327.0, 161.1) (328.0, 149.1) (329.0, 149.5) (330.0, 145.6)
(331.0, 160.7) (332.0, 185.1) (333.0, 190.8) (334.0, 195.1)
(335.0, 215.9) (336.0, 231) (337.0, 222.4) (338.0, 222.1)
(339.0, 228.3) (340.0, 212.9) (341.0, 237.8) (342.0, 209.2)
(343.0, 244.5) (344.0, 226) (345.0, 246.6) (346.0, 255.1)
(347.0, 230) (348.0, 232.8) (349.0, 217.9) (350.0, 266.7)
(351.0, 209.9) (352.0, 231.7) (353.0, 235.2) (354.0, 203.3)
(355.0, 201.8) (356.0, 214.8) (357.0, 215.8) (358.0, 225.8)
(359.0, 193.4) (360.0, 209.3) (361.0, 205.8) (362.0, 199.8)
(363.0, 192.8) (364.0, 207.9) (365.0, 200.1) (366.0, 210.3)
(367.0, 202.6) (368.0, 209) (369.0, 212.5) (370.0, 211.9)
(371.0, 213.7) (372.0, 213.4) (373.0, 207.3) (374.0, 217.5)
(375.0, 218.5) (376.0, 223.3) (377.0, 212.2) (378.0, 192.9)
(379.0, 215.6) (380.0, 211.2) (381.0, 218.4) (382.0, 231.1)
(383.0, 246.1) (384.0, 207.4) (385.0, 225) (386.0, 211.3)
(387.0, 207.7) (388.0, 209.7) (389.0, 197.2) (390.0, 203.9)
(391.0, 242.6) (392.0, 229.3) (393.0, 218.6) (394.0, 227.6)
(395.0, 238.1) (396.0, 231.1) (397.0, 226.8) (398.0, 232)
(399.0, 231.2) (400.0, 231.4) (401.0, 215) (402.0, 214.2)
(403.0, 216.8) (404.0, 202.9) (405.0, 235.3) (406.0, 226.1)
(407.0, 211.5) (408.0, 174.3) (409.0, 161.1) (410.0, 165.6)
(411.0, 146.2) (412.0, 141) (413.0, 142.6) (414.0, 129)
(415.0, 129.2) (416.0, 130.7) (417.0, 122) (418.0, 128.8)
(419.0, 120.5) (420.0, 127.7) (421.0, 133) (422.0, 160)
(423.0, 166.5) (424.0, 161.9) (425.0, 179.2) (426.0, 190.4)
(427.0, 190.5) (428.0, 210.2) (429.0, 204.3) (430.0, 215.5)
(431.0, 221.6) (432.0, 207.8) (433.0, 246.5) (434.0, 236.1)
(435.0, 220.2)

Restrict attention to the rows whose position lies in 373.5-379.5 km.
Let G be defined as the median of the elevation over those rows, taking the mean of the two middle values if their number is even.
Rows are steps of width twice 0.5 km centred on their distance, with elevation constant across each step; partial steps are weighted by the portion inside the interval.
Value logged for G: 217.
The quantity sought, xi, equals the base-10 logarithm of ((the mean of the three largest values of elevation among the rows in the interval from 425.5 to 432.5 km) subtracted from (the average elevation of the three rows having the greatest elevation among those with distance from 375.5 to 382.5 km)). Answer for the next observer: 0.9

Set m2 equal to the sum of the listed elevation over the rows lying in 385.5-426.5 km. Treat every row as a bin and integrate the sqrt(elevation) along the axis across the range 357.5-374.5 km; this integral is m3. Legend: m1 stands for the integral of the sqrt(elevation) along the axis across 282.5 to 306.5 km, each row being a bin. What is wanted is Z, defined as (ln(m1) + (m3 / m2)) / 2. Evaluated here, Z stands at 3.0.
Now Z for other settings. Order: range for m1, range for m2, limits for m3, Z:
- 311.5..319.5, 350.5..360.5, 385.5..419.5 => 2.5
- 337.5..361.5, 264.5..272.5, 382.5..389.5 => 3.0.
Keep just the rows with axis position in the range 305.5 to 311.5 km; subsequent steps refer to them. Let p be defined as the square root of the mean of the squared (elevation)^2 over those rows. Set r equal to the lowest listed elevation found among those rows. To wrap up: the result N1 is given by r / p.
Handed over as 0.0040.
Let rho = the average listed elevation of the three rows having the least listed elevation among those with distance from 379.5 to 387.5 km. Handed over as 209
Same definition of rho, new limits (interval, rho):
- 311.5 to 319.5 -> 220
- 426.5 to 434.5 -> 201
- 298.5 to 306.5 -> 202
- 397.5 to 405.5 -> 211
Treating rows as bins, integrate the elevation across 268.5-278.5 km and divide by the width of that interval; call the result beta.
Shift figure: 271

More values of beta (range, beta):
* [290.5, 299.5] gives 205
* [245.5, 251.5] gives 304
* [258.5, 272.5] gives 300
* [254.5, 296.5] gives 270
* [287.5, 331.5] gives 212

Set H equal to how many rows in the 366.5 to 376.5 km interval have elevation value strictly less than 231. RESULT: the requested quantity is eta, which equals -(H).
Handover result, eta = -10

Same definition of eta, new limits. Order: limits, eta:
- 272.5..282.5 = 0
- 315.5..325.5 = -5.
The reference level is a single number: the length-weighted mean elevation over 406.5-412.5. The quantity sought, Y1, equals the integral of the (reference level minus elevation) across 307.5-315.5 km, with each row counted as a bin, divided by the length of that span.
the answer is -68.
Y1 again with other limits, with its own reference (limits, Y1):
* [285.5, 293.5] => -57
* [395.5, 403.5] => -58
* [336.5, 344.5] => -59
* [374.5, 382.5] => -49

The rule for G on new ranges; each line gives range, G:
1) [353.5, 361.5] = 208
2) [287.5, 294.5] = 212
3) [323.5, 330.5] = 161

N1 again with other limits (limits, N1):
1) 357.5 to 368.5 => 0.0046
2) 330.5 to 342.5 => 0.0036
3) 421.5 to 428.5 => 0.0048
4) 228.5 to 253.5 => 0.0028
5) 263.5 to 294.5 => 0.0028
